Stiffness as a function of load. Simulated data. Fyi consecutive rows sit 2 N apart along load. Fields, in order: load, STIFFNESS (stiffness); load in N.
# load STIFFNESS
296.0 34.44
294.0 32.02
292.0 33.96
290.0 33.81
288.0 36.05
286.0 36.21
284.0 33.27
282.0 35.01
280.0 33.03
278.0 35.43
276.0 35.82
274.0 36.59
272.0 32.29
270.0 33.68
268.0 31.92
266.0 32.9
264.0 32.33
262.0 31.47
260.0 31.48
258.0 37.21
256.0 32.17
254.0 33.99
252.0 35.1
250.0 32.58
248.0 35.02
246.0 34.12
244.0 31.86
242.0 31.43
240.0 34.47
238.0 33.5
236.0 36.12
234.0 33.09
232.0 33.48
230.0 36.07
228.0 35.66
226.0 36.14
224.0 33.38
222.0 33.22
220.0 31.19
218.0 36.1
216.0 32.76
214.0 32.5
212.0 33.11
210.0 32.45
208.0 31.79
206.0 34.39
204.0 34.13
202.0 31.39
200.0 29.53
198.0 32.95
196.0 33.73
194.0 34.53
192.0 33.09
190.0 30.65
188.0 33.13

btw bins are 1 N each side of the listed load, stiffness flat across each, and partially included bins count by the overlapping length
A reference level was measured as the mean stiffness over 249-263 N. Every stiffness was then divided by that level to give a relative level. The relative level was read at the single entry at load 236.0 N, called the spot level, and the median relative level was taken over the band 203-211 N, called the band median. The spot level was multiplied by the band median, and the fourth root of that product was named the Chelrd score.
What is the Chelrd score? 1.02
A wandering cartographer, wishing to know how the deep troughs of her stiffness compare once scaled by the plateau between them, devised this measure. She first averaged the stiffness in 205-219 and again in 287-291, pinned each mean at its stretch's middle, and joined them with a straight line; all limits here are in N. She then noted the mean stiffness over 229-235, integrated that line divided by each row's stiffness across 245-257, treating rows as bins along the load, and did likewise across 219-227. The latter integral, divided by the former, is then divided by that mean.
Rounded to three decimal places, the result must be 0.019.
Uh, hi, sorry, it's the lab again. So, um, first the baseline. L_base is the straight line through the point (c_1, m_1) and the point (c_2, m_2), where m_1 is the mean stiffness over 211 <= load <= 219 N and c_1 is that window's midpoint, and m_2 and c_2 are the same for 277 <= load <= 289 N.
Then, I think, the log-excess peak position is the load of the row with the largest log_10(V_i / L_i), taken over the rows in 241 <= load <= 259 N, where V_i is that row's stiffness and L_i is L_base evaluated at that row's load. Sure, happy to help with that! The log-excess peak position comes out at 258.0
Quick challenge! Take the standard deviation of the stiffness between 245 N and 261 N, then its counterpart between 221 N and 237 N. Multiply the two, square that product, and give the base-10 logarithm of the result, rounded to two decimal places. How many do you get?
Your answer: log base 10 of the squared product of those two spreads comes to 0.75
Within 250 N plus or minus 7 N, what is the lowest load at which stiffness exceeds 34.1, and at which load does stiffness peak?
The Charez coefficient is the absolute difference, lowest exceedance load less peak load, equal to 6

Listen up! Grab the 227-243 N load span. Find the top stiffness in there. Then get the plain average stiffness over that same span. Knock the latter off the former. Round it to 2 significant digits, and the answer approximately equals 1.9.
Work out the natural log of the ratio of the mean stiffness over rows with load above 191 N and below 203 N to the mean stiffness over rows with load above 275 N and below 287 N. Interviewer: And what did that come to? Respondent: -0.07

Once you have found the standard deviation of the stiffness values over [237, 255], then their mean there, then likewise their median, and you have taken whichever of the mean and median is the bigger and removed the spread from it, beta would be 32.7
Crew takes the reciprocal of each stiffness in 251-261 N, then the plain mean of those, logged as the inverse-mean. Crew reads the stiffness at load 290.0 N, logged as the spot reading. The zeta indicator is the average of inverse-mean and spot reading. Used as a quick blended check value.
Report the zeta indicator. 16.9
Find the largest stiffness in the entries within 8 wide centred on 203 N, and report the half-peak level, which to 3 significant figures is 17.2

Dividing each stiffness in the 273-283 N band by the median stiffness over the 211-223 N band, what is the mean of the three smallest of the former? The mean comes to 1.05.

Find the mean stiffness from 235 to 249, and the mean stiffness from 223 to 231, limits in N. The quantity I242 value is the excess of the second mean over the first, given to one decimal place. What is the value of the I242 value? 1.5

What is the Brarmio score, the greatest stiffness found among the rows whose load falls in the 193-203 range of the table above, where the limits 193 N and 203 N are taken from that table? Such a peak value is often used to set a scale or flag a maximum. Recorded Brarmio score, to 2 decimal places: 34.53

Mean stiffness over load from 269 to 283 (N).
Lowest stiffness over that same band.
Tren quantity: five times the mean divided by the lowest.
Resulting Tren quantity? 5.35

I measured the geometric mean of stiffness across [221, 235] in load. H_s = 34.4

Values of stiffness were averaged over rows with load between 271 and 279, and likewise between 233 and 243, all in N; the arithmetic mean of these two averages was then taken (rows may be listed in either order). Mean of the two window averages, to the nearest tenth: 34.4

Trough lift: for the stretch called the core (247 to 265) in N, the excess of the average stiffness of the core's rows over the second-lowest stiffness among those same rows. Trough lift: 2.0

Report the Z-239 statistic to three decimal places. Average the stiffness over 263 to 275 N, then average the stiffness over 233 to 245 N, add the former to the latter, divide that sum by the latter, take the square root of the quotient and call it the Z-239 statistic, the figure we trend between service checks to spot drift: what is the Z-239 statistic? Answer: 1.413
